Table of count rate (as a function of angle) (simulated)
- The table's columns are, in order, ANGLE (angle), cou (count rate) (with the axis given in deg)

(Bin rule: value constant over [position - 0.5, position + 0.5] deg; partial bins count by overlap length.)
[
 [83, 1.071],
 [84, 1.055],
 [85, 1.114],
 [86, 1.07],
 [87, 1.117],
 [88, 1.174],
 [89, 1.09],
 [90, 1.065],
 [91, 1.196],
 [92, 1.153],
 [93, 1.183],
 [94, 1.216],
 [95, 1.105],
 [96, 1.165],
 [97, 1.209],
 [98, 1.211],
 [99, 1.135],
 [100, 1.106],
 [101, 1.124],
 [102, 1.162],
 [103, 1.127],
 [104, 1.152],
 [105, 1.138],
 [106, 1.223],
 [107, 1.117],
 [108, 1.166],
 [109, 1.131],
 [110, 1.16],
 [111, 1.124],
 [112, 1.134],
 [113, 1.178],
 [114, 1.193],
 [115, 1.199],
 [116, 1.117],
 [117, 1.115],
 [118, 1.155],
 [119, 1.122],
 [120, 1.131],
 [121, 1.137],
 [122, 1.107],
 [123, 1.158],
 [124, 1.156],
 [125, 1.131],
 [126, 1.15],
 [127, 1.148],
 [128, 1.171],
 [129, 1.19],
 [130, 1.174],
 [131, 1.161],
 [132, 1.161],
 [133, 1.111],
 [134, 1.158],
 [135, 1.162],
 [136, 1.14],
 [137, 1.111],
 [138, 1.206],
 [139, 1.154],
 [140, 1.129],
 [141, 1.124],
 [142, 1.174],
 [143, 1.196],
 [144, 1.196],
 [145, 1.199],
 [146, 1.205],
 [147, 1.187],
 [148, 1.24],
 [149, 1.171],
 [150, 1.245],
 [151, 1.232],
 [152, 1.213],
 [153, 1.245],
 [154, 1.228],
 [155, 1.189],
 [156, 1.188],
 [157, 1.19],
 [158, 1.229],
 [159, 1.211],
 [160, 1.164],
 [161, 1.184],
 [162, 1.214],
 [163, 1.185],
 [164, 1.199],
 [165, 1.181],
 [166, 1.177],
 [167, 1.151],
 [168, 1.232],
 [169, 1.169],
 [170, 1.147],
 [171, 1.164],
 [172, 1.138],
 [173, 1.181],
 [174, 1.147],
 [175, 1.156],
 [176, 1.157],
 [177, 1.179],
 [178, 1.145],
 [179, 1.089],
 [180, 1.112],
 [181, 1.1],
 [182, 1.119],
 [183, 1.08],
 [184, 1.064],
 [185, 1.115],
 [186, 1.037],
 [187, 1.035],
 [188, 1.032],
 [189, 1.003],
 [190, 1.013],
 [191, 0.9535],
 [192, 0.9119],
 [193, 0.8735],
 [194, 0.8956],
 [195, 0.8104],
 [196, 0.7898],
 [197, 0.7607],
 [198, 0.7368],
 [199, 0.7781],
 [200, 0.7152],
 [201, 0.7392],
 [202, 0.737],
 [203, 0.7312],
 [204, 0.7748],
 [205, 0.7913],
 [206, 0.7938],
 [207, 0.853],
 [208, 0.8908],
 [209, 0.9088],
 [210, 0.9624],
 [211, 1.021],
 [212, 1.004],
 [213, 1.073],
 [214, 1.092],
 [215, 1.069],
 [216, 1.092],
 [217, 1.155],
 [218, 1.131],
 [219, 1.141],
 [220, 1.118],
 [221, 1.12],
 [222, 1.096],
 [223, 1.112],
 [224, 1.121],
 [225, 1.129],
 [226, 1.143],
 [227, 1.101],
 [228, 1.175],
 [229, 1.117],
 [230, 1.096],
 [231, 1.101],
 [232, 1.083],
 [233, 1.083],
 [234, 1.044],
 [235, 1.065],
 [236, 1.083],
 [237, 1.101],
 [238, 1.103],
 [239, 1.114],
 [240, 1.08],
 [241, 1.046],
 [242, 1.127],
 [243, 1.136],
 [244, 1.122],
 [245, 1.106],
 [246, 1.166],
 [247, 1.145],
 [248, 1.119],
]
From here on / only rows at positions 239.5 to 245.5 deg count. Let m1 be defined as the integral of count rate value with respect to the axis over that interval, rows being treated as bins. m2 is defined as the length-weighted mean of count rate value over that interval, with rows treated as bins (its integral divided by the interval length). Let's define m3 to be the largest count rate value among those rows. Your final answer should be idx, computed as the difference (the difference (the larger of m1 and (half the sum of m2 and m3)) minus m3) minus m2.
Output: 4.38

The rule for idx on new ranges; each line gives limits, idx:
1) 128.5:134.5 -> 4.61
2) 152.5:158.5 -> 4.81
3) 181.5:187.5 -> 4.26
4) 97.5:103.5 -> 4.51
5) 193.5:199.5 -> 3.08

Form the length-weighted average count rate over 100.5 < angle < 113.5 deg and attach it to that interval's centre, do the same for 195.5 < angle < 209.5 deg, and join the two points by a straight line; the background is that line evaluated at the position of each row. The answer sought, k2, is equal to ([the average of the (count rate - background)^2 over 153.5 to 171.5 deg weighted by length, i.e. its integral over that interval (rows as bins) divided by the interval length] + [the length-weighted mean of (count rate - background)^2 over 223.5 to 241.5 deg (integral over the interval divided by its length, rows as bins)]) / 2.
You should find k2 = 0.12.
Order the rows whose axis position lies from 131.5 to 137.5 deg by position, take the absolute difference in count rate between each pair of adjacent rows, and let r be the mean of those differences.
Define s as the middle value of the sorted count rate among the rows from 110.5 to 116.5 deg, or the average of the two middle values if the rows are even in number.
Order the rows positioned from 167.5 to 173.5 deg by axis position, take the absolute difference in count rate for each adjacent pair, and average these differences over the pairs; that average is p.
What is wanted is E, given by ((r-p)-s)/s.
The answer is -1.00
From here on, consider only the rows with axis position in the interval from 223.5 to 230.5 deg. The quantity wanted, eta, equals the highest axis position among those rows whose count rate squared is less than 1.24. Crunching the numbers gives 230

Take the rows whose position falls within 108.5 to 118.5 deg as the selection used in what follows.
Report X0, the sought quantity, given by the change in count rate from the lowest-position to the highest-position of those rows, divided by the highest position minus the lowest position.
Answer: 0.003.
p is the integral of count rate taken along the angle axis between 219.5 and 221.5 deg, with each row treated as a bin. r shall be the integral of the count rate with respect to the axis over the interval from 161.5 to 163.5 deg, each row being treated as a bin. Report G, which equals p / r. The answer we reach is 0.93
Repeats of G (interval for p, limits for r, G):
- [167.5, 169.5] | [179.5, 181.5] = 1.09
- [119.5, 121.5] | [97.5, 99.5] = 0.97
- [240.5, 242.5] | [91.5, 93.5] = 0.93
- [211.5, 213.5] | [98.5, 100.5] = 0.93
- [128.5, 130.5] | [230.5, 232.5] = 1.08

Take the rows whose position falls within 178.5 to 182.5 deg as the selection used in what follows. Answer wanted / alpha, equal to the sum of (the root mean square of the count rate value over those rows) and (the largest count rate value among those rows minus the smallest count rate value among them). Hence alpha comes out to 1.14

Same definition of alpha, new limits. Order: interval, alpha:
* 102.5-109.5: 1.26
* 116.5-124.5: 1.19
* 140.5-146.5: 1.26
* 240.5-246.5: 1.24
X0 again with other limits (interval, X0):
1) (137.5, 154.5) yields 0.001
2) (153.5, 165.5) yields -0.004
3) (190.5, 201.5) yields -0.021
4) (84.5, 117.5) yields 0.000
